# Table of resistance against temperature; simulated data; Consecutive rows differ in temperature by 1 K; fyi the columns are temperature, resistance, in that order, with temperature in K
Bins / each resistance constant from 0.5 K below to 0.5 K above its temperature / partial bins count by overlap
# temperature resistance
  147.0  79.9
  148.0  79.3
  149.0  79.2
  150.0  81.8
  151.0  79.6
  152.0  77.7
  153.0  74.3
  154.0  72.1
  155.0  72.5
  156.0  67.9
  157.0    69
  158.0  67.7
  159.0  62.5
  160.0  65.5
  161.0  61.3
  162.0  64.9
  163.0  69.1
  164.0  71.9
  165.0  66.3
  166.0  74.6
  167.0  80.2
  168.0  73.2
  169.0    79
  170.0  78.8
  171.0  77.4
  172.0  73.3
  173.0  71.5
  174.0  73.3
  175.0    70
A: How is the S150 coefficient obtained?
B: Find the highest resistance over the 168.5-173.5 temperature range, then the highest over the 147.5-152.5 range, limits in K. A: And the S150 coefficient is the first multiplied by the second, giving 6462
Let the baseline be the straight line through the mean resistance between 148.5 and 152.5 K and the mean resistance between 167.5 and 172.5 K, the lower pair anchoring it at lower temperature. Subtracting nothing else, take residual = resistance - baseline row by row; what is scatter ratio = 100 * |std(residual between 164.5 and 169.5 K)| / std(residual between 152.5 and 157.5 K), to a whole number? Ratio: 237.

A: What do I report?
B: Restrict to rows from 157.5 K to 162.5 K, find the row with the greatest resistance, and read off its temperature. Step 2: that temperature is 158.0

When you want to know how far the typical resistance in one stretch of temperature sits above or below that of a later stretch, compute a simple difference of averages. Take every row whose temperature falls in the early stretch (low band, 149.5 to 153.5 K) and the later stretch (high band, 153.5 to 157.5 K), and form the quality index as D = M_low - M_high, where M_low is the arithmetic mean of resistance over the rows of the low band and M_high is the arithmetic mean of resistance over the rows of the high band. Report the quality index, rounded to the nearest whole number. 8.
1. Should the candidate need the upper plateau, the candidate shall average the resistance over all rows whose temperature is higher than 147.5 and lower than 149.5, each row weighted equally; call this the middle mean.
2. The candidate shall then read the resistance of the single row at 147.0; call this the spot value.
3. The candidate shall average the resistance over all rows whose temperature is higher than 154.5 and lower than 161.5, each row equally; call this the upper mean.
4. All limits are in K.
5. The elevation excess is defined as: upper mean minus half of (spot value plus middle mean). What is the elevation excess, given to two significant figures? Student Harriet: -13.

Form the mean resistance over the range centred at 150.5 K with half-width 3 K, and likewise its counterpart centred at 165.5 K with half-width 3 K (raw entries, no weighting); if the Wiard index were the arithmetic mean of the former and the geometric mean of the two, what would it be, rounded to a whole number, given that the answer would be 77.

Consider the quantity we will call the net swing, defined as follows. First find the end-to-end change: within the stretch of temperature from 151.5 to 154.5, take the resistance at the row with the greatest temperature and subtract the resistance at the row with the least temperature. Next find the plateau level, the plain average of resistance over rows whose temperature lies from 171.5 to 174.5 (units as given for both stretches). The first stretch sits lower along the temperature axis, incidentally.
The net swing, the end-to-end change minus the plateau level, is -78.3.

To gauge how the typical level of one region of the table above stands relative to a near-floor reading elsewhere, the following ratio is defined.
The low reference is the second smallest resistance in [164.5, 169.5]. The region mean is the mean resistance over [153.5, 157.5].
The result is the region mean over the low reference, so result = 0.96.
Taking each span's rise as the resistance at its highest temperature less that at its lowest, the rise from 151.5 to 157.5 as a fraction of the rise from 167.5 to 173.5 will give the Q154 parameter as 5.1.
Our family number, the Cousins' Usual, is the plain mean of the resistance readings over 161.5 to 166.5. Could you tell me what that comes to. 69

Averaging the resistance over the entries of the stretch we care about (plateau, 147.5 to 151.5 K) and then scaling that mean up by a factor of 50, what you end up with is 3999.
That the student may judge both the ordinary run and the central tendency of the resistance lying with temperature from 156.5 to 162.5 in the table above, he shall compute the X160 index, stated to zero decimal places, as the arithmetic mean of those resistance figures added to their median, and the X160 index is 130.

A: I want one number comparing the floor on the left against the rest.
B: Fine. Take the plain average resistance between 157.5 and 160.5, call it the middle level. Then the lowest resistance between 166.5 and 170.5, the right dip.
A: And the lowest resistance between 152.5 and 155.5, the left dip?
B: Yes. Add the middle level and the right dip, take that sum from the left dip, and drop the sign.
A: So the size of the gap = 66.3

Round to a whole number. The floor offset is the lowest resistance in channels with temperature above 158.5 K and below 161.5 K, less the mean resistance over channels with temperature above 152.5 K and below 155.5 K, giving -12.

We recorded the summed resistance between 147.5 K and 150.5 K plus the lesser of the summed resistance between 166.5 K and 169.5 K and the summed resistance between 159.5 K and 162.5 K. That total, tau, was 432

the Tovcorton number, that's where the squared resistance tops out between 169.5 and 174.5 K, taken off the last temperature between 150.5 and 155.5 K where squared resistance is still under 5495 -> -15 K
